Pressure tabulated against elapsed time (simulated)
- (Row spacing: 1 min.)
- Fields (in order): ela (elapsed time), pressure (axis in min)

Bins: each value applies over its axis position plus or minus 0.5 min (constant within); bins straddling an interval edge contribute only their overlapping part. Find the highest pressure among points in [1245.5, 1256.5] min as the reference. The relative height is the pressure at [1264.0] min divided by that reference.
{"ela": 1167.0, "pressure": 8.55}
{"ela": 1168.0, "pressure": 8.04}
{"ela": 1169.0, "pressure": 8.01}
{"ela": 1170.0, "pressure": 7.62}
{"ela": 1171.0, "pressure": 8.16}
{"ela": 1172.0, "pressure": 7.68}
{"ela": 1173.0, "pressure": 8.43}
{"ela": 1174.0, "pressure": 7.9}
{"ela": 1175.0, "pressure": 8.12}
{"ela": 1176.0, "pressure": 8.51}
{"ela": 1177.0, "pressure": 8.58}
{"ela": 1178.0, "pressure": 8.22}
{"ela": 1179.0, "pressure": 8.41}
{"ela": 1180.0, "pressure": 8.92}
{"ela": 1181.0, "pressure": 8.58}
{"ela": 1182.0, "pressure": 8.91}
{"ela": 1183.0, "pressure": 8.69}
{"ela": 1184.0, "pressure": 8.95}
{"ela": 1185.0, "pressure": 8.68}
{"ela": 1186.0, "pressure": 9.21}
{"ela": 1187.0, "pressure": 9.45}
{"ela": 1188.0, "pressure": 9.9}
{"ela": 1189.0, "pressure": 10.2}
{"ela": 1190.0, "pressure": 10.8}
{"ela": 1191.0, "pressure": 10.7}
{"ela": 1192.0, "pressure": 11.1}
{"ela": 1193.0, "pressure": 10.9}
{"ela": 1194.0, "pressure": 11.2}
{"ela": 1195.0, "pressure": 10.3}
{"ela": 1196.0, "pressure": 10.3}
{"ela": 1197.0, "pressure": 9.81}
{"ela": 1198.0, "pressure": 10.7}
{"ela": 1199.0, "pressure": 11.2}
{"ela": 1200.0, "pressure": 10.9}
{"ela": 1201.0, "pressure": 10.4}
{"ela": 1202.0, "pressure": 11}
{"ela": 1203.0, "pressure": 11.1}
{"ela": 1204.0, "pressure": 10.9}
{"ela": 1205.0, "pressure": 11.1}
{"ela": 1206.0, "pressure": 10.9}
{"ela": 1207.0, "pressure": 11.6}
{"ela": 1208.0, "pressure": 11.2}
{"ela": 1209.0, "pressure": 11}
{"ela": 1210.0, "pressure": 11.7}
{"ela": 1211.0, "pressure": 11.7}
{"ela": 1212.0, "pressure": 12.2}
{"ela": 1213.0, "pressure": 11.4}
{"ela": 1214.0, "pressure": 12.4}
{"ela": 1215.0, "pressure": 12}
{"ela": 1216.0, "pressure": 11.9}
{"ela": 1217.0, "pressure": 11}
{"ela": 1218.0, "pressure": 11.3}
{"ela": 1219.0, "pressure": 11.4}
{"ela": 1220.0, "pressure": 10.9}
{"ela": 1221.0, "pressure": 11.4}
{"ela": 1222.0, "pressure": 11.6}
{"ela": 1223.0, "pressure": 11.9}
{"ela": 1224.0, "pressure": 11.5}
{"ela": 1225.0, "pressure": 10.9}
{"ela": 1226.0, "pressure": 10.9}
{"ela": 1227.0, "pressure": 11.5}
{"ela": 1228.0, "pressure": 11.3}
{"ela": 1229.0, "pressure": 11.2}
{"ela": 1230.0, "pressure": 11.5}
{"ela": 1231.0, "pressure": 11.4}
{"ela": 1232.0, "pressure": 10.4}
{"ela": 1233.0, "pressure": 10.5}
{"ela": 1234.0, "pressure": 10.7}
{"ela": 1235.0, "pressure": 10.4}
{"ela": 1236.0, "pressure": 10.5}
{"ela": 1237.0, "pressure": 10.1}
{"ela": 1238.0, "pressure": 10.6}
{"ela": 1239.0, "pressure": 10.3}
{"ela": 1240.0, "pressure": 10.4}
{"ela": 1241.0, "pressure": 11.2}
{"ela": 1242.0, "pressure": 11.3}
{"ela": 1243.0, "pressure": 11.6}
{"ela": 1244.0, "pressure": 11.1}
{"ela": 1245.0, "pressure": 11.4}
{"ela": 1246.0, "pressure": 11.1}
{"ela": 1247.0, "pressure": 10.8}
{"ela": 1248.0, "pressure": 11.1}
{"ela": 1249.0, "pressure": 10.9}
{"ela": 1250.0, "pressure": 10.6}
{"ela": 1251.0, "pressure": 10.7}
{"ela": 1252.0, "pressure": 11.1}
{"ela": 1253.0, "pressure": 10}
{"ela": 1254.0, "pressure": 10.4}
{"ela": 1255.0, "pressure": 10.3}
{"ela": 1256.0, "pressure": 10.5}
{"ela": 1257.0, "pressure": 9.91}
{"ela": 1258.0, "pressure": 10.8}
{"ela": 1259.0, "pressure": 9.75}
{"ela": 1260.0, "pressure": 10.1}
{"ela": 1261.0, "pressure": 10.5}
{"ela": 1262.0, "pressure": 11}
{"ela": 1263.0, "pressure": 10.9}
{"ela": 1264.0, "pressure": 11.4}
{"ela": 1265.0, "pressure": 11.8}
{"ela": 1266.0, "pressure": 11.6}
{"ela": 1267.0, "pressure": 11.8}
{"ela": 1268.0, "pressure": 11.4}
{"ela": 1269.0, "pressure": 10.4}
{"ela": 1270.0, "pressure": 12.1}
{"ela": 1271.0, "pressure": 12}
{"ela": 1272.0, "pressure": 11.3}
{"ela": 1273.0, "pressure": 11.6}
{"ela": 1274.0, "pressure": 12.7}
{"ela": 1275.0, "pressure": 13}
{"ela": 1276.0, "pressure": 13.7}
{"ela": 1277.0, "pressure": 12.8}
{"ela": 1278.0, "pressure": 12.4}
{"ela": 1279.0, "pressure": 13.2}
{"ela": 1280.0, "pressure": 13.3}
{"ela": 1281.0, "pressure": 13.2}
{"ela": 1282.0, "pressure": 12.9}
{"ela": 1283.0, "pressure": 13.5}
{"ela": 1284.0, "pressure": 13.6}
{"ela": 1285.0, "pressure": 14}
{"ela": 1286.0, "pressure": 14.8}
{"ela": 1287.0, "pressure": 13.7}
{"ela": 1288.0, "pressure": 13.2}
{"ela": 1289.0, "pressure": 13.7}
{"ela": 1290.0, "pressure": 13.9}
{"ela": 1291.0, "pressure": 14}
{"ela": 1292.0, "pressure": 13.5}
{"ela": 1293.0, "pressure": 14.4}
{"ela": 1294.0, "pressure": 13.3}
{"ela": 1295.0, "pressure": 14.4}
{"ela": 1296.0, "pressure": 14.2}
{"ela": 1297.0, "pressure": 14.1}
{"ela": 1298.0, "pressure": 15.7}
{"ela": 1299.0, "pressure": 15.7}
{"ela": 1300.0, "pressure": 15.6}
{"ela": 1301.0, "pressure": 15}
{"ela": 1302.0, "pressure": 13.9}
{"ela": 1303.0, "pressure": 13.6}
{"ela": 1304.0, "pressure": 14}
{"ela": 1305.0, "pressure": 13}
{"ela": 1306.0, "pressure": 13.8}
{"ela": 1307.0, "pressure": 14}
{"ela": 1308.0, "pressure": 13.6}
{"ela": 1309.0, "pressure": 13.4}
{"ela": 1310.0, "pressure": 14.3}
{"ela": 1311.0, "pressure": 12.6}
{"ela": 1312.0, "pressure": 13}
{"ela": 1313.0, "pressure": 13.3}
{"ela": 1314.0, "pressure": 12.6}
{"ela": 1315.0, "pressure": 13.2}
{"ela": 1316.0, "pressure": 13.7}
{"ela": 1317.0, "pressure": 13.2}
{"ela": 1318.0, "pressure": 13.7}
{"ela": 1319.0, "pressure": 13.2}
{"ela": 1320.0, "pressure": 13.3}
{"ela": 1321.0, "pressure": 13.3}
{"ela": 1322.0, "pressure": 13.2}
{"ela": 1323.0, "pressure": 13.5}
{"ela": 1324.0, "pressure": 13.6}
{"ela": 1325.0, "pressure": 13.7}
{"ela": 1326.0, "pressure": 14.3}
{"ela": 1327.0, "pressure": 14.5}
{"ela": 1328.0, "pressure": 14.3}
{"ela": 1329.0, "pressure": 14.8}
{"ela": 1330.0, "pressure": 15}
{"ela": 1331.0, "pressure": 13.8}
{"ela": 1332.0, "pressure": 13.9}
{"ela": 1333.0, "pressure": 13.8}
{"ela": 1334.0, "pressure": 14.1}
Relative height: 1.0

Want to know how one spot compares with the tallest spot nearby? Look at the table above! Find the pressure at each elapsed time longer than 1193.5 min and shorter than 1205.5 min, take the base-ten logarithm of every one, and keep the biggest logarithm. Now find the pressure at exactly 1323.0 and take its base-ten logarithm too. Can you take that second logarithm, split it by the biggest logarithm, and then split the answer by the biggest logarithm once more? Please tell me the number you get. 1.03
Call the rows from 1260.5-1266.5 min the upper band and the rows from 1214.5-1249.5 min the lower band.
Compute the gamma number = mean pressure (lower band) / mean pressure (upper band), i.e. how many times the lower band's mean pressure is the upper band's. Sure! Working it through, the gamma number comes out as 0.99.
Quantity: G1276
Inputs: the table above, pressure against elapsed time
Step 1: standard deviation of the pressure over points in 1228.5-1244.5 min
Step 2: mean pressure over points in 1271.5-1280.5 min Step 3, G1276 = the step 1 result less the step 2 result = -12.2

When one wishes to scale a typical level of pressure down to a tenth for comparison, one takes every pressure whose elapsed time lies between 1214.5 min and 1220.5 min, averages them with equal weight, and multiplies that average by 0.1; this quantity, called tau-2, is 1.14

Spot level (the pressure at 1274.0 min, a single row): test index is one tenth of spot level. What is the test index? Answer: 1.3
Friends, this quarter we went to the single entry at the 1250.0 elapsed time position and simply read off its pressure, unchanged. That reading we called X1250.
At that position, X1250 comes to 10.6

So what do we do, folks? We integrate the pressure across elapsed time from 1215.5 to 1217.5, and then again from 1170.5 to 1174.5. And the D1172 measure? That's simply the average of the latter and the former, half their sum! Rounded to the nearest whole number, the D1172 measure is 28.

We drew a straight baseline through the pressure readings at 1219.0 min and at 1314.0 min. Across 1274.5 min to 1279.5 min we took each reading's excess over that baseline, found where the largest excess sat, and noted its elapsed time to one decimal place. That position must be 1276.0 min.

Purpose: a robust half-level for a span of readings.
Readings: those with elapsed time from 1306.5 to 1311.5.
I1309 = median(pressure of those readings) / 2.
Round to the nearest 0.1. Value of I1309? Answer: 6.8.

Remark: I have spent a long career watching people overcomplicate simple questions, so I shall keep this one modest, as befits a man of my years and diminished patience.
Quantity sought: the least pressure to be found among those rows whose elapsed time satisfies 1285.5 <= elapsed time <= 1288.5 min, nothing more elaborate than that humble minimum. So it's 13.2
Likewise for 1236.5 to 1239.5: 10.1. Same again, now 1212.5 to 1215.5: 11.4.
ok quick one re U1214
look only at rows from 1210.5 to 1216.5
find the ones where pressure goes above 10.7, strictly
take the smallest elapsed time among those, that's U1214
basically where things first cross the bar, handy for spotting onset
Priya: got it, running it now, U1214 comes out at 1211.0 min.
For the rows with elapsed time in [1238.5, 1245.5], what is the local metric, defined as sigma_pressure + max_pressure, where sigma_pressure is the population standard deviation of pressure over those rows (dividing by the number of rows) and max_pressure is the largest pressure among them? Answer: 12.1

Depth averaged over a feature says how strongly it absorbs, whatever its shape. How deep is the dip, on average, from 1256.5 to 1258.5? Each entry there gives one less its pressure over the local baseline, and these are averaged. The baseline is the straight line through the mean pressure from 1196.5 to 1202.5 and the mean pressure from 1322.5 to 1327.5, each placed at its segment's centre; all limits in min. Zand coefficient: 0.15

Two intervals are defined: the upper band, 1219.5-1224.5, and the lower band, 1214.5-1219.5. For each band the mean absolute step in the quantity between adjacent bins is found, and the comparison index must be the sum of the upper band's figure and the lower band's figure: 0.70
